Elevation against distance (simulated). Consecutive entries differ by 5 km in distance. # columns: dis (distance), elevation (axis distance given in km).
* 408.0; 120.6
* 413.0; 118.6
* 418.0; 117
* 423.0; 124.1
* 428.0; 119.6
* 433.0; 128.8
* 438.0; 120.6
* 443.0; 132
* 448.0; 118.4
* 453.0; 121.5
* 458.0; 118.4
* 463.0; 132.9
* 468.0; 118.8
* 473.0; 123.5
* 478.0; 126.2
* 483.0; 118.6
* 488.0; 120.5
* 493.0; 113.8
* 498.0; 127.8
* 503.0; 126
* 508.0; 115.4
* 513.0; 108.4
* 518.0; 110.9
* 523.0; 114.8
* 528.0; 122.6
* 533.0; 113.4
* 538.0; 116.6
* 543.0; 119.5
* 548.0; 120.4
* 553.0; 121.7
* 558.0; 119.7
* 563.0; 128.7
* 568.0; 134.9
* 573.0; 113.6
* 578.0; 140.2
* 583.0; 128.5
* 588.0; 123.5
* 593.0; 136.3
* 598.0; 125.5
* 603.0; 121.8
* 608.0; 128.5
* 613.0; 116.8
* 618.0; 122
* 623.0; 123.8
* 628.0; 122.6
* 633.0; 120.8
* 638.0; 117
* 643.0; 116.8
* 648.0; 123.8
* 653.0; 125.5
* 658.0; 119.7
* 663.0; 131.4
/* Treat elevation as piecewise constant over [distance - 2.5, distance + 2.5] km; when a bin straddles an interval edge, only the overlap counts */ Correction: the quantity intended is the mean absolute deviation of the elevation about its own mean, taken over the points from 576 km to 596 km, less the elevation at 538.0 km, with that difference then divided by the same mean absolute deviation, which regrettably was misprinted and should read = -18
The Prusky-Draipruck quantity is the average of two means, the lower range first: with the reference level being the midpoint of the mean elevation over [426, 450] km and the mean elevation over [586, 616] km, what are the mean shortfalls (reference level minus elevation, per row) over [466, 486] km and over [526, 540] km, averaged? 5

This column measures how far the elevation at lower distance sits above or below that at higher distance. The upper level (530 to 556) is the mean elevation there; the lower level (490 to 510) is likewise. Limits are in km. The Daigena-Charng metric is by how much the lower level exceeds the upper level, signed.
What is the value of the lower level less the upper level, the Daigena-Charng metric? 2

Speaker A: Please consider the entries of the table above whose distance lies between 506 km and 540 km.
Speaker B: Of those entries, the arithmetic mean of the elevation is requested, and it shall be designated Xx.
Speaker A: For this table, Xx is 115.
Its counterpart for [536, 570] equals 123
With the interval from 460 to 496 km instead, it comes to 122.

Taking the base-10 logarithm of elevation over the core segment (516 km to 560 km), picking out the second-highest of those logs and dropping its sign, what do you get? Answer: 2.085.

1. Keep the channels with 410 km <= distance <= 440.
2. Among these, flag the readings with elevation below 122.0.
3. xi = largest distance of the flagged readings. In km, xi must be 438.0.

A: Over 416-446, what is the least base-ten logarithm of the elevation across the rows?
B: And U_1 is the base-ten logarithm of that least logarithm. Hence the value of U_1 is 0.3156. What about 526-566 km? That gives 0.3127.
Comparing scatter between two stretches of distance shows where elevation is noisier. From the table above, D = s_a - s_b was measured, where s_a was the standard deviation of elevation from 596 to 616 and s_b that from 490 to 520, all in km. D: -3.0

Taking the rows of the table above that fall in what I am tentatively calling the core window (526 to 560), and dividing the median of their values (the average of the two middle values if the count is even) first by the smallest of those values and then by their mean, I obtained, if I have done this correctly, 0.0089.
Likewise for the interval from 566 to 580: 0.0092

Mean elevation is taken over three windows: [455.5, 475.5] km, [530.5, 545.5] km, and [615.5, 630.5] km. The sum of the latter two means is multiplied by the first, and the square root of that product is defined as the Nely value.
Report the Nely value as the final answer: 171.8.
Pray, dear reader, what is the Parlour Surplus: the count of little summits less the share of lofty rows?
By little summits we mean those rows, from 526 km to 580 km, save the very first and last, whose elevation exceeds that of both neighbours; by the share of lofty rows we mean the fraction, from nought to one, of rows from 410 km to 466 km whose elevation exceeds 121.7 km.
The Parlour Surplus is 1.6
